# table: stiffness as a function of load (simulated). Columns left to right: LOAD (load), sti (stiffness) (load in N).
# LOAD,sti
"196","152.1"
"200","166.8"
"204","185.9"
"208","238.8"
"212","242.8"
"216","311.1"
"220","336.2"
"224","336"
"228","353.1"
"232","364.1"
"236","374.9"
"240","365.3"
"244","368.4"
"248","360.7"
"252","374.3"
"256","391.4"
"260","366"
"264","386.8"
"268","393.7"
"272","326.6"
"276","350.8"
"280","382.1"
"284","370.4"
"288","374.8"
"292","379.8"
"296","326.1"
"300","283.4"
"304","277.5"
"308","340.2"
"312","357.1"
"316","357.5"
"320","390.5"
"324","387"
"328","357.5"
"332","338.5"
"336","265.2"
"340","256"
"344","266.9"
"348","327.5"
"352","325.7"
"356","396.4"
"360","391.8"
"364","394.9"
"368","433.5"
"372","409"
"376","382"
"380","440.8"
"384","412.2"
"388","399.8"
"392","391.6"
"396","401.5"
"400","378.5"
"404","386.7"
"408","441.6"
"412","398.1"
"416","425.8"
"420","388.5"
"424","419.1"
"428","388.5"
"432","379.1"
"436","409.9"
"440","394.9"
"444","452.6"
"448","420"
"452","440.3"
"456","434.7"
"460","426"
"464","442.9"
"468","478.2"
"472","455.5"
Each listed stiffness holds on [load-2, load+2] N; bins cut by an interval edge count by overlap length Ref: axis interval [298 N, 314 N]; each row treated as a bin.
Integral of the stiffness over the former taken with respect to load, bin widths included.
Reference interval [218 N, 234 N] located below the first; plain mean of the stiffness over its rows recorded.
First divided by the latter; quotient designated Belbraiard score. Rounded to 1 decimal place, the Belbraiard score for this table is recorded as 14.5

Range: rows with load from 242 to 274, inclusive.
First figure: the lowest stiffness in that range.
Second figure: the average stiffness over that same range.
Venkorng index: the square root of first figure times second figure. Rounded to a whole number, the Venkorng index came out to 348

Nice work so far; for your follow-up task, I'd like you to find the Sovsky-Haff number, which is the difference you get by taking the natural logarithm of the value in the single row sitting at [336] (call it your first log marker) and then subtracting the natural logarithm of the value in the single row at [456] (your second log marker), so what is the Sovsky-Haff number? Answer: -0.49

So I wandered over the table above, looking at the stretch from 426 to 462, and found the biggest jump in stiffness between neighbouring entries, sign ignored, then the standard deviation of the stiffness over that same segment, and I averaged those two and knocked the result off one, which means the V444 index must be -40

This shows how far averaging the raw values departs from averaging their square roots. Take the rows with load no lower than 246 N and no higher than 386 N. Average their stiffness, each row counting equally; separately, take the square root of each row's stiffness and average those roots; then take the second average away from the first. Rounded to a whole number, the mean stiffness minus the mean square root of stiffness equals 340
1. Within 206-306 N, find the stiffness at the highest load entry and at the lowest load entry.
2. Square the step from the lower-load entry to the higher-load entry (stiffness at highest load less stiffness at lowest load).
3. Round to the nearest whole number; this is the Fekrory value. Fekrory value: 1498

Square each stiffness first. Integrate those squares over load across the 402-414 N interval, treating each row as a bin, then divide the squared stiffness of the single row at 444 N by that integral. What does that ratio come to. 0.102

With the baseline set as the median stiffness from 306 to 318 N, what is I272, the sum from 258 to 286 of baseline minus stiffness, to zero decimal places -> -77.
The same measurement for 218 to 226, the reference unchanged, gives 42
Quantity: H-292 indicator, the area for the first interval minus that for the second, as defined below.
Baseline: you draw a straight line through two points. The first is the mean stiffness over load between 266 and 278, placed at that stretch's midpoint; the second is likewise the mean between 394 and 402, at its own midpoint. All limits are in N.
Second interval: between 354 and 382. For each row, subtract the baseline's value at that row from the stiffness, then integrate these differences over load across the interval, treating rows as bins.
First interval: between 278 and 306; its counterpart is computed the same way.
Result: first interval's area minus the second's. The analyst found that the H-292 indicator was -1260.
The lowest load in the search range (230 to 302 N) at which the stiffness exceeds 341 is 232 N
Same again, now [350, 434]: 356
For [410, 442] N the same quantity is 412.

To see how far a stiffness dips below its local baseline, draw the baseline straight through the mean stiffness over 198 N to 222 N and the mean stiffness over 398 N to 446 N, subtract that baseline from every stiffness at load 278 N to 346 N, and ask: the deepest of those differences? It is -88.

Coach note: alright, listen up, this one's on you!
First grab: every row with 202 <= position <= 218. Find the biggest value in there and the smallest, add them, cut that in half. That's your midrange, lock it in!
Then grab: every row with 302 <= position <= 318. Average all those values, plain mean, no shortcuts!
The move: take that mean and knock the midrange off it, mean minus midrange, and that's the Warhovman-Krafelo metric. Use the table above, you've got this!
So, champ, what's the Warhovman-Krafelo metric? 85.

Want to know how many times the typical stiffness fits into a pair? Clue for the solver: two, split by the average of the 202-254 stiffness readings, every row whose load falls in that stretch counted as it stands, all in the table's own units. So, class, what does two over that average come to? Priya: 0.0062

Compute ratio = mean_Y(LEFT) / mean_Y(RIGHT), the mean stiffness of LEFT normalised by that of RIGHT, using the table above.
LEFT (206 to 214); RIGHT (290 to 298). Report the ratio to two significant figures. 0.68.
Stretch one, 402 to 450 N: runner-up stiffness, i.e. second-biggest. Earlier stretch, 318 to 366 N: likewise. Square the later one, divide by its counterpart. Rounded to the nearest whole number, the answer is 494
